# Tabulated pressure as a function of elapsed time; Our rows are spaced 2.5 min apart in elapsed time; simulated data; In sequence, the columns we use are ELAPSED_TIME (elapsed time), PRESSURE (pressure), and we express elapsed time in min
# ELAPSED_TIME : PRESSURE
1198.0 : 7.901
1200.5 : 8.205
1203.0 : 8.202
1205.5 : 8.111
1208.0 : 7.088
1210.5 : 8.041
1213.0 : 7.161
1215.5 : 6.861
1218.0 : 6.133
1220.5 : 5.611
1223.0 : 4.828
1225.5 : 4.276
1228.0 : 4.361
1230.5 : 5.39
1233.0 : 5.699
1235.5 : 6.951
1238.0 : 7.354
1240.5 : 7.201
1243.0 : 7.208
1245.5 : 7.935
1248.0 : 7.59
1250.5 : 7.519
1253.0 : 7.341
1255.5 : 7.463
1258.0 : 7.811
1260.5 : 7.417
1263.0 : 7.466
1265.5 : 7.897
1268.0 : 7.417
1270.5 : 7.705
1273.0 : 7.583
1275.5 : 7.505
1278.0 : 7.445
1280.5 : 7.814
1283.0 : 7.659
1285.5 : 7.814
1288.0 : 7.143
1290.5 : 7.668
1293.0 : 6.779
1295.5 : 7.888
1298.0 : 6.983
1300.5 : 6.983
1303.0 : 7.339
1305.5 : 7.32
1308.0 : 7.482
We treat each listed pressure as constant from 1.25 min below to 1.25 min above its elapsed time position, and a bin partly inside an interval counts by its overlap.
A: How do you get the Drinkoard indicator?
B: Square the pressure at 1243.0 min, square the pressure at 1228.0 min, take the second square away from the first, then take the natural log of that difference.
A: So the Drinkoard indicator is 3.49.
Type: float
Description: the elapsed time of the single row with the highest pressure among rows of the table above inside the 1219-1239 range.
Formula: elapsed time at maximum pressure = 1238.0 min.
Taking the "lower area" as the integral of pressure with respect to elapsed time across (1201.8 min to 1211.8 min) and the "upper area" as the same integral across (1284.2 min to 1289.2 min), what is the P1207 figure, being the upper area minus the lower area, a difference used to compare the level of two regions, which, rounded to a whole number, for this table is -41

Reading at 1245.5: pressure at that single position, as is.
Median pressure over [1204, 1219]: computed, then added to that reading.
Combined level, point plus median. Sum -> 15.1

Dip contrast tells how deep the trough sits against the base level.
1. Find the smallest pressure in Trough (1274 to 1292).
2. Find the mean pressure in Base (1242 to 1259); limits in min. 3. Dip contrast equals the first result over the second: 0.95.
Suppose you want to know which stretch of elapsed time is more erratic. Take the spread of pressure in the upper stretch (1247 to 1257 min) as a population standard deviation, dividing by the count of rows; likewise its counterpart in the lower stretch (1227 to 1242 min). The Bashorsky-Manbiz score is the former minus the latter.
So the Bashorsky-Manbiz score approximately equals -1.0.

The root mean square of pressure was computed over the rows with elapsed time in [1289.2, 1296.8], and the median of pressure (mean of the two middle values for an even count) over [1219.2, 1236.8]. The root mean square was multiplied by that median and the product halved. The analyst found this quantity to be 20.1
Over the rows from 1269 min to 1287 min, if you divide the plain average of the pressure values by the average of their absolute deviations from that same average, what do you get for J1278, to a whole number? 66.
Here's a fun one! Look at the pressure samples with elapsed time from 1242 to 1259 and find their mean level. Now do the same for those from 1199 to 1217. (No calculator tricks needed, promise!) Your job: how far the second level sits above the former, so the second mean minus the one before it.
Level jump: 0.1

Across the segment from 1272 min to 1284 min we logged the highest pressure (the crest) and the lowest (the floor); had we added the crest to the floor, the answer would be 15.3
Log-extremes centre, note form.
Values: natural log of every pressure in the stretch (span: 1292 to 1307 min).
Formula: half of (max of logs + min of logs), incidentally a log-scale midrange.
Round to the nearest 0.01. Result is 1.99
